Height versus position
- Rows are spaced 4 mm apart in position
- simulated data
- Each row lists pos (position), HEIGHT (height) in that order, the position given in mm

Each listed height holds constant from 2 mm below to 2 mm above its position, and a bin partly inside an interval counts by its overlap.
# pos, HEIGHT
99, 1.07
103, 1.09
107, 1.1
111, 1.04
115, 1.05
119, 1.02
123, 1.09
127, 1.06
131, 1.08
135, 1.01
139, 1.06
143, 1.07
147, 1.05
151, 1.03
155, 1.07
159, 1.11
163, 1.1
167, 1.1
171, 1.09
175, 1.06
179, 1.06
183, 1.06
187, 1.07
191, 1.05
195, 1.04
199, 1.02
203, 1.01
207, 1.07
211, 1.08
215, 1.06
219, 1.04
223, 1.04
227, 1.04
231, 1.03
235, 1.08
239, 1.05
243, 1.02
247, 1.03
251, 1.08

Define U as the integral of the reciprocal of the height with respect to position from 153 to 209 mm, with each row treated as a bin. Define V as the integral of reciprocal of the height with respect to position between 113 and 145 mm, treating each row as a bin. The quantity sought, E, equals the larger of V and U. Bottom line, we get 53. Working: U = 53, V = 30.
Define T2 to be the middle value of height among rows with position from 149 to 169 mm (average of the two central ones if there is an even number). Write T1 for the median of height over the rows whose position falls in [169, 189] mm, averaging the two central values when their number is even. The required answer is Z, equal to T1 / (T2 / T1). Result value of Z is 1.021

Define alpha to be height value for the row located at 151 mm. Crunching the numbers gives 1.03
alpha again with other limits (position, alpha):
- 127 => 1.06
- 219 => 1.04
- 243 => 1.02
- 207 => 1.07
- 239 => 1.05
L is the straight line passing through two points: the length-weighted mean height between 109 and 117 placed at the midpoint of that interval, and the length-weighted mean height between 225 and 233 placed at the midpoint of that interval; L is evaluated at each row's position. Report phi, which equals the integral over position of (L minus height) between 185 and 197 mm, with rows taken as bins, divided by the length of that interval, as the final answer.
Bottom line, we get -0.015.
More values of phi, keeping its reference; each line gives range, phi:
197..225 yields -0.009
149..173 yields -0.042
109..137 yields -0.006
